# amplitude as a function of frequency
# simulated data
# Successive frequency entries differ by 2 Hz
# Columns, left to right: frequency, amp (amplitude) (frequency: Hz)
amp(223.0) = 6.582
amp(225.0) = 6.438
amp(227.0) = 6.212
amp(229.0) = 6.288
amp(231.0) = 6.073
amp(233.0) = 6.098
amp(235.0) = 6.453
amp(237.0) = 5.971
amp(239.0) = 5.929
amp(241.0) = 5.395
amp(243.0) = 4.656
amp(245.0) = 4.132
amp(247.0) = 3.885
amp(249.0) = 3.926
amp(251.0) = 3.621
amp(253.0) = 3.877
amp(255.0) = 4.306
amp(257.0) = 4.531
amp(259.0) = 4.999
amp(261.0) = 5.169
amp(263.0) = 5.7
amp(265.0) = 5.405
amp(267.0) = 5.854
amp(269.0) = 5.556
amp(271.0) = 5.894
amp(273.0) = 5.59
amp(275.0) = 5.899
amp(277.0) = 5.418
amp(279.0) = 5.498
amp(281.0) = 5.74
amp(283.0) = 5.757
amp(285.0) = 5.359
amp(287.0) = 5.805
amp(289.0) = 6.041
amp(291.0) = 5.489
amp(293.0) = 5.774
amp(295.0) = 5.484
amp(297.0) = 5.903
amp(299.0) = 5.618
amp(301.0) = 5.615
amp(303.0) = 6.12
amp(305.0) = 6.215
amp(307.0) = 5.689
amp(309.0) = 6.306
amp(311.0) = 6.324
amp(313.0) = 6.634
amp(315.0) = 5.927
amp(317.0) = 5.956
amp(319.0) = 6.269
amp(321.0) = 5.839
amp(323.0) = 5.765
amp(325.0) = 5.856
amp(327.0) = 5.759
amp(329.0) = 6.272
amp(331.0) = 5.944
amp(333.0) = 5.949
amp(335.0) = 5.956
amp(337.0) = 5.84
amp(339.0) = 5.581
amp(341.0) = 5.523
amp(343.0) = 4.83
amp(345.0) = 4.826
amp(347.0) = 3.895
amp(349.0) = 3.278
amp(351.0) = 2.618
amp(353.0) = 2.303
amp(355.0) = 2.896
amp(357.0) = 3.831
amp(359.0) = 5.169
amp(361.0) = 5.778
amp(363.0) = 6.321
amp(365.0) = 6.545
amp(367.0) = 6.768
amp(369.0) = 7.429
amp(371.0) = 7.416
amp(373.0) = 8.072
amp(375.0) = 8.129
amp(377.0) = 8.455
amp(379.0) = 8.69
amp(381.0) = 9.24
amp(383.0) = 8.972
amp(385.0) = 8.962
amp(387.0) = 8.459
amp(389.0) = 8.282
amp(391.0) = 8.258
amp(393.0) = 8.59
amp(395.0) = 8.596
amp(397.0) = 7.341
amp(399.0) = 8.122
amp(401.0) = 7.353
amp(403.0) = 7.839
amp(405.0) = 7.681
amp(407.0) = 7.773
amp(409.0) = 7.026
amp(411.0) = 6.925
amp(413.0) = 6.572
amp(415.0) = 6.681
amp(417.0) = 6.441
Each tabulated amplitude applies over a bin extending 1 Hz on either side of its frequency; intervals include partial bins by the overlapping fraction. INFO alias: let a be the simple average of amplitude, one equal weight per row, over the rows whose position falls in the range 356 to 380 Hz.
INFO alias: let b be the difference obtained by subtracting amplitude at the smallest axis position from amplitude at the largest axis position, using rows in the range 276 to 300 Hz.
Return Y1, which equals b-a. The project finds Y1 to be -6.7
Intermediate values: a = 6.9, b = 0.2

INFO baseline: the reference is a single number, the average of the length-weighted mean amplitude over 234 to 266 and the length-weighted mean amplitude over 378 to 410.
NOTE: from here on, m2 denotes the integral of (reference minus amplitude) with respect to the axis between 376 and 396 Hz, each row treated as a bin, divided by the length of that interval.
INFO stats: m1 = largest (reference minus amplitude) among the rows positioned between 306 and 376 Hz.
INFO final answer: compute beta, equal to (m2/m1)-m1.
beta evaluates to -4.7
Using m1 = 4.2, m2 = -2.1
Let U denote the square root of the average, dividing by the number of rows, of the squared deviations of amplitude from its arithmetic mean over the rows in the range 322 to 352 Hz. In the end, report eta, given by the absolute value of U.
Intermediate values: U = 1.1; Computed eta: 1.1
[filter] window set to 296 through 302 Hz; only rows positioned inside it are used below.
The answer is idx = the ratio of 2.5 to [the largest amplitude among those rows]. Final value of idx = 0.42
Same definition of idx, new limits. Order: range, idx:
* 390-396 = 0.29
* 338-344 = 0.45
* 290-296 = 0.43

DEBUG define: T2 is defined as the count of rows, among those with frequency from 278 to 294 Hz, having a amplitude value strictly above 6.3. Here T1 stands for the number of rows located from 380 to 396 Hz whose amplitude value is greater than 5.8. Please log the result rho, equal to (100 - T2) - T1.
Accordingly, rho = 92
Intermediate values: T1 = 8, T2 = 0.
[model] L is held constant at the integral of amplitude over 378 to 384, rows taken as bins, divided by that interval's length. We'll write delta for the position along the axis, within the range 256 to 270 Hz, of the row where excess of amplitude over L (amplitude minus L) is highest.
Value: 267.0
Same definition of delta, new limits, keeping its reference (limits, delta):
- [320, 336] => 329.0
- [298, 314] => 313.0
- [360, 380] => 379.0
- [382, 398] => 383.0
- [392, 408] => 395.0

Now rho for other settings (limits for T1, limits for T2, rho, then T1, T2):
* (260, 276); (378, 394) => 89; 3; 8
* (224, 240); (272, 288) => 92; 8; 0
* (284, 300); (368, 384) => 89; 3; 8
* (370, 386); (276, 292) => 92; 8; 0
